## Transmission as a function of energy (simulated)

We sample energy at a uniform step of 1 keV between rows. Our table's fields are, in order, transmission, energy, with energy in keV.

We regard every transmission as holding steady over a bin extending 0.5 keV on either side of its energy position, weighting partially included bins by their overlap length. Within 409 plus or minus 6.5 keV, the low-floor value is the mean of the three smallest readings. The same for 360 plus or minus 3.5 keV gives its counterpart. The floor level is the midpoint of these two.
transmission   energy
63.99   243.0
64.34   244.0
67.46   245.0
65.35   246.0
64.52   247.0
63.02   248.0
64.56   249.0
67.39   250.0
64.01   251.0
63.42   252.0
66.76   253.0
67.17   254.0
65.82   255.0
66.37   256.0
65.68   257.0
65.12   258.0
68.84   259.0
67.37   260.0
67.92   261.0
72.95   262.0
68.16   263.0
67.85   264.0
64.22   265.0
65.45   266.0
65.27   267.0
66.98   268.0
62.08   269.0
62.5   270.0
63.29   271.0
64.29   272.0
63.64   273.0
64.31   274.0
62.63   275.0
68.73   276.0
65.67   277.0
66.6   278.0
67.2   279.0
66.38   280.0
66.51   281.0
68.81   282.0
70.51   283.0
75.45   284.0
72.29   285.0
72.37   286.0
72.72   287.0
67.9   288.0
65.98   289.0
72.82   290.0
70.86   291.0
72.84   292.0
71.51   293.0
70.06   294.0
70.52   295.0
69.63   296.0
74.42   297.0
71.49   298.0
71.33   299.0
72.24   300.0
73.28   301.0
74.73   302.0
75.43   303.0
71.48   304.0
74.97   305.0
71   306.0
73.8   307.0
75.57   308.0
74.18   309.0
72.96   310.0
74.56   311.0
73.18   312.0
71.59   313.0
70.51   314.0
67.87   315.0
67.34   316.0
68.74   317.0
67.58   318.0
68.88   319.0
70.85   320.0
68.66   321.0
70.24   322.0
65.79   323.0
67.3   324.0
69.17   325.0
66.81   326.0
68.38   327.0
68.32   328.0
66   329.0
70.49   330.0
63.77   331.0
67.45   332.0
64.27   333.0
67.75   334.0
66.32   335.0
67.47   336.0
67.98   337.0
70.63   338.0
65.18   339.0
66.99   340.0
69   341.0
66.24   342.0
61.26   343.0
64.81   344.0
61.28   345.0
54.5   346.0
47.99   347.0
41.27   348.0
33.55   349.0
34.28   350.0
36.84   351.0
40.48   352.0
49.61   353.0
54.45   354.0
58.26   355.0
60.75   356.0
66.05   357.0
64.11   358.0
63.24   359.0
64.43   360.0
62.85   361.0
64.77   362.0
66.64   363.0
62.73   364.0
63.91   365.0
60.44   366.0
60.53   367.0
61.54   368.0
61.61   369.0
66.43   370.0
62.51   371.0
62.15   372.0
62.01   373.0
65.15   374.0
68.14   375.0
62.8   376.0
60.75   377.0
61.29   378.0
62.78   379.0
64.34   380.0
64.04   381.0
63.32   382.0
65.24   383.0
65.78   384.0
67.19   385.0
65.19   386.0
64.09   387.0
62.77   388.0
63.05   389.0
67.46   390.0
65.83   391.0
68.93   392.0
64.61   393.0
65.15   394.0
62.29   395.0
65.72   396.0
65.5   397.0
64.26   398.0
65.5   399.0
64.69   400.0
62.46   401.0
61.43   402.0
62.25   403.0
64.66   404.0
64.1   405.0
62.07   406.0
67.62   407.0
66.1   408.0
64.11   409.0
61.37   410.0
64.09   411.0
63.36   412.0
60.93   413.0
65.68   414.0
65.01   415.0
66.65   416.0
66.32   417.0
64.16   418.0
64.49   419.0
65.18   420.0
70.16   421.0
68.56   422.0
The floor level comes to 62.4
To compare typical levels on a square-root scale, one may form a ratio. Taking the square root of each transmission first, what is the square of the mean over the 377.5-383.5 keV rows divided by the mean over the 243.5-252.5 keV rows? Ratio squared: 0.98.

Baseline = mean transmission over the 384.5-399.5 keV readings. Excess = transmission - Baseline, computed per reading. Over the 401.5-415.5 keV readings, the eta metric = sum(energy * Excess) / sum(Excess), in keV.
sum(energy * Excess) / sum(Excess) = 407.6 keV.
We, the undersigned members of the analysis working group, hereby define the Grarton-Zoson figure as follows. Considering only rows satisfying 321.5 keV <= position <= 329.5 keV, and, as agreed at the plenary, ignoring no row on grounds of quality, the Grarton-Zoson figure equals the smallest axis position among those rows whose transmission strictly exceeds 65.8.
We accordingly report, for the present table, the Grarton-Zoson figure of 322.0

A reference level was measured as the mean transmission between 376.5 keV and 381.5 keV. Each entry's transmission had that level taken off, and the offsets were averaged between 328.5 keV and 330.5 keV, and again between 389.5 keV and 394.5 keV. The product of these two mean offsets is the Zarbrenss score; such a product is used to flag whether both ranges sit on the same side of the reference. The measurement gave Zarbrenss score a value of 21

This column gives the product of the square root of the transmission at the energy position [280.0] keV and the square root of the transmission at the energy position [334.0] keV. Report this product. 67.1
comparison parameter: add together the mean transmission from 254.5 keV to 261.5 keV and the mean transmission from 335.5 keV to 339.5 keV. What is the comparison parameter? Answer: 135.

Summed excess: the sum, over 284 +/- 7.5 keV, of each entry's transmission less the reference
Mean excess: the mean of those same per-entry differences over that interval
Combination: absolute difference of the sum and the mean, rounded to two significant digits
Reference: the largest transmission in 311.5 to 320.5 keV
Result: 52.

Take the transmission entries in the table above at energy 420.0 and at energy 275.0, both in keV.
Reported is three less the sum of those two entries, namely -125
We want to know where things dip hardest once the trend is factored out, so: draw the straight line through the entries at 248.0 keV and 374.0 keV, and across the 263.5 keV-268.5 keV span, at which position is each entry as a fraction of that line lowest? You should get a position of 265.0 keV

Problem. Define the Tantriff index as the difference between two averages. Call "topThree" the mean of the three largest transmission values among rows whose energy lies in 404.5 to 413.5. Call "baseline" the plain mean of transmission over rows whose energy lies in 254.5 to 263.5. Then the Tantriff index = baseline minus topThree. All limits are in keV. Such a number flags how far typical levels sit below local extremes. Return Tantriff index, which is 2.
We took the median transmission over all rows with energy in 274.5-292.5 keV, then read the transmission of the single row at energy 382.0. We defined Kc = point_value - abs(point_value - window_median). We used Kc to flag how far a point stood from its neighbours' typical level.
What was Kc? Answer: 57.9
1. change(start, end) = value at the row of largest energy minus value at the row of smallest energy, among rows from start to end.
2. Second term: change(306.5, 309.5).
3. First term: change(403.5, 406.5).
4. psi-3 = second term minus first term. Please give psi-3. 3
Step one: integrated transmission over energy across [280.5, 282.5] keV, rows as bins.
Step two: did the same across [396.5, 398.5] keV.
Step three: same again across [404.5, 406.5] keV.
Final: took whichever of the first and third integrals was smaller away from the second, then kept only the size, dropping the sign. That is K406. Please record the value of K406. 4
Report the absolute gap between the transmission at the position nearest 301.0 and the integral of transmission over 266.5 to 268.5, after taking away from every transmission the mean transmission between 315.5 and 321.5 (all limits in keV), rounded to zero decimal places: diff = 10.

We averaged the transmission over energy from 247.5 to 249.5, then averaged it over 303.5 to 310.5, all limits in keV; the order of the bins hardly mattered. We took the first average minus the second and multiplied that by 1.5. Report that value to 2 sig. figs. -14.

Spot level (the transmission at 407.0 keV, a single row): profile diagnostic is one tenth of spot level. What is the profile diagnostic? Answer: 6.76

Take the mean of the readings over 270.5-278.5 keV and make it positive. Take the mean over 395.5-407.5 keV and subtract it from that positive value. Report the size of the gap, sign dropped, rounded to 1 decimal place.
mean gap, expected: 0.7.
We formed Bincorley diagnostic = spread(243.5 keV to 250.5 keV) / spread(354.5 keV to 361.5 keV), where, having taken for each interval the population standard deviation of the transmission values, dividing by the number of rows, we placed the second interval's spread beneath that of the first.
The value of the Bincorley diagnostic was 0.64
